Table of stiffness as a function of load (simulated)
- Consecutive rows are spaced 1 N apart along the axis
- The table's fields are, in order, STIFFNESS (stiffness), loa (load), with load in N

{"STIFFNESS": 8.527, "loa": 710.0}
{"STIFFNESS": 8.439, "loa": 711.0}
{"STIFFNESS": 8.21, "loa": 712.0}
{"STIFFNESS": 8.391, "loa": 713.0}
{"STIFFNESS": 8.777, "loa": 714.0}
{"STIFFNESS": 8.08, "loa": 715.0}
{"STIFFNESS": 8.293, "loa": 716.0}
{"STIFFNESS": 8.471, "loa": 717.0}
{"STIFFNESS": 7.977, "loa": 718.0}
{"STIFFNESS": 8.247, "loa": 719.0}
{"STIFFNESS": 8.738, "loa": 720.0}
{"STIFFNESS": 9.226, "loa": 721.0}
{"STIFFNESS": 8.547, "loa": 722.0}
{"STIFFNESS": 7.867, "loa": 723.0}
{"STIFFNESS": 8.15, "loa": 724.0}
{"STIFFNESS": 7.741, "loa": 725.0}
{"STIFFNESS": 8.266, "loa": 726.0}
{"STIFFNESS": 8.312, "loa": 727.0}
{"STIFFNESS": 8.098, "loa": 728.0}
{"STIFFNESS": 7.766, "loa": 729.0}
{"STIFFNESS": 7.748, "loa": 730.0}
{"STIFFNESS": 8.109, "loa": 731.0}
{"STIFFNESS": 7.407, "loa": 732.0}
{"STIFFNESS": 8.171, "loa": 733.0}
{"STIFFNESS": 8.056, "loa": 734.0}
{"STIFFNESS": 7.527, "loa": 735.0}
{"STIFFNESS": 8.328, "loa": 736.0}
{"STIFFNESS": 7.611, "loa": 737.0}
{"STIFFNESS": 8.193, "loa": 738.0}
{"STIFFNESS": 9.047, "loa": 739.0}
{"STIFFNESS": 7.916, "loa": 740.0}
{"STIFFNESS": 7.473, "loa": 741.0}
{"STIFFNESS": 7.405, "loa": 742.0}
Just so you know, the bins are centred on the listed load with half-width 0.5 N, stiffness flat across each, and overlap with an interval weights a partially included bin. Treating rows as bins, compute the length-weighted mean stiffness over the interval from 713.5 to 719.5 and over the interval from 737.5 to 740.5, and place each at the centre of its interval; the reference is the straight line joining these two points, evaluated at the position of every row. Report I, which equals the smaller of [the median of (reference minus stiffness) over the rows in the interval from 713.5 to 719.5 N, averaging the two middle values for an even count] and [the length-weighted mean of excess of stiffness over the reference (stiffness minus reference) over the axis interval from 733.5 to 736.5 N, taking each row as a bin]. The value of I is -0.40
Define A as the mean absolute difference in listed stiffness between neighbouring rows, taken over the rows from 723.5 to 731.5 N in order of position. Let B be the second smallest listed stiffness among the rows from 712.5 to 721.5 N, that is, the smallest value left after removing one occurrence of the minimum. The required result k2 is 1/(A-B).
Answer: -0.128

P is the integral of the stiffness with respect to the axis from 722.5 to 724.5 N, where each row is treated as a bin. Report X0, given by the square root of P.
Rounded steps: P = 16.0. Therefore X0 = 4.00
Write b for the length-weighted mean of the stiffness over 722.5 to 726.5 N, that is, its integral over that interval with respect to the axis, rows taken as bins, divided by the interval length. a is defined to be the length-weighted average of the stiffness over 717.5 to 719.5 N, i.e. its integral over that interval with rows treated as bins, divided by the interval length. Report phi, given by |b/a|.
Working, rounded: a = 8.11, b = 8.01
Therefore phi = 0.99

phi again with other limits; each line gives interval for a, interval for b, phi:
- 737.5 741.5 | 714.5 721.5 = 1.03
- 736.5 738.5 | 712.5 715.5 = 1.07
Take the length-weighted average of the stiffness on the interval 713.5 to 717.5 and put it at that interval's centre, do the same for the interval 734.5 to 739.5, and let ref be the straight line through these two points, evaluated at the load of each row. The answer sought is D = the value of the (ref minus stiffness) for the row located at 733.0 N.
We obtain 0.0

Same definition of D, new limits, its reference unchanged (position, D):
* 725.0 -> 0.5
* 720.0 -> -0.4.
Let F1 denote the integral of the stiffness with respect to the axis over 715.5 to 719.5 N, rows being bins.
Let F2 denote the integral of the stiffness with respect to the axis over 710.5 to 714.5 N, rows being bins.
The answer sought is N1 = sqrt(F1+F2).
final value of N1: 8.17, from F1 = 33.0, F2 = 33.8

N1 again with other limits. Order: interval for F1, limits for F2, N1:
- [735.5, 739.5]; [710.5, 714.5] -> 8.19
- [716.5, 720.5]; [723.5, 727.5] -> 8.12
